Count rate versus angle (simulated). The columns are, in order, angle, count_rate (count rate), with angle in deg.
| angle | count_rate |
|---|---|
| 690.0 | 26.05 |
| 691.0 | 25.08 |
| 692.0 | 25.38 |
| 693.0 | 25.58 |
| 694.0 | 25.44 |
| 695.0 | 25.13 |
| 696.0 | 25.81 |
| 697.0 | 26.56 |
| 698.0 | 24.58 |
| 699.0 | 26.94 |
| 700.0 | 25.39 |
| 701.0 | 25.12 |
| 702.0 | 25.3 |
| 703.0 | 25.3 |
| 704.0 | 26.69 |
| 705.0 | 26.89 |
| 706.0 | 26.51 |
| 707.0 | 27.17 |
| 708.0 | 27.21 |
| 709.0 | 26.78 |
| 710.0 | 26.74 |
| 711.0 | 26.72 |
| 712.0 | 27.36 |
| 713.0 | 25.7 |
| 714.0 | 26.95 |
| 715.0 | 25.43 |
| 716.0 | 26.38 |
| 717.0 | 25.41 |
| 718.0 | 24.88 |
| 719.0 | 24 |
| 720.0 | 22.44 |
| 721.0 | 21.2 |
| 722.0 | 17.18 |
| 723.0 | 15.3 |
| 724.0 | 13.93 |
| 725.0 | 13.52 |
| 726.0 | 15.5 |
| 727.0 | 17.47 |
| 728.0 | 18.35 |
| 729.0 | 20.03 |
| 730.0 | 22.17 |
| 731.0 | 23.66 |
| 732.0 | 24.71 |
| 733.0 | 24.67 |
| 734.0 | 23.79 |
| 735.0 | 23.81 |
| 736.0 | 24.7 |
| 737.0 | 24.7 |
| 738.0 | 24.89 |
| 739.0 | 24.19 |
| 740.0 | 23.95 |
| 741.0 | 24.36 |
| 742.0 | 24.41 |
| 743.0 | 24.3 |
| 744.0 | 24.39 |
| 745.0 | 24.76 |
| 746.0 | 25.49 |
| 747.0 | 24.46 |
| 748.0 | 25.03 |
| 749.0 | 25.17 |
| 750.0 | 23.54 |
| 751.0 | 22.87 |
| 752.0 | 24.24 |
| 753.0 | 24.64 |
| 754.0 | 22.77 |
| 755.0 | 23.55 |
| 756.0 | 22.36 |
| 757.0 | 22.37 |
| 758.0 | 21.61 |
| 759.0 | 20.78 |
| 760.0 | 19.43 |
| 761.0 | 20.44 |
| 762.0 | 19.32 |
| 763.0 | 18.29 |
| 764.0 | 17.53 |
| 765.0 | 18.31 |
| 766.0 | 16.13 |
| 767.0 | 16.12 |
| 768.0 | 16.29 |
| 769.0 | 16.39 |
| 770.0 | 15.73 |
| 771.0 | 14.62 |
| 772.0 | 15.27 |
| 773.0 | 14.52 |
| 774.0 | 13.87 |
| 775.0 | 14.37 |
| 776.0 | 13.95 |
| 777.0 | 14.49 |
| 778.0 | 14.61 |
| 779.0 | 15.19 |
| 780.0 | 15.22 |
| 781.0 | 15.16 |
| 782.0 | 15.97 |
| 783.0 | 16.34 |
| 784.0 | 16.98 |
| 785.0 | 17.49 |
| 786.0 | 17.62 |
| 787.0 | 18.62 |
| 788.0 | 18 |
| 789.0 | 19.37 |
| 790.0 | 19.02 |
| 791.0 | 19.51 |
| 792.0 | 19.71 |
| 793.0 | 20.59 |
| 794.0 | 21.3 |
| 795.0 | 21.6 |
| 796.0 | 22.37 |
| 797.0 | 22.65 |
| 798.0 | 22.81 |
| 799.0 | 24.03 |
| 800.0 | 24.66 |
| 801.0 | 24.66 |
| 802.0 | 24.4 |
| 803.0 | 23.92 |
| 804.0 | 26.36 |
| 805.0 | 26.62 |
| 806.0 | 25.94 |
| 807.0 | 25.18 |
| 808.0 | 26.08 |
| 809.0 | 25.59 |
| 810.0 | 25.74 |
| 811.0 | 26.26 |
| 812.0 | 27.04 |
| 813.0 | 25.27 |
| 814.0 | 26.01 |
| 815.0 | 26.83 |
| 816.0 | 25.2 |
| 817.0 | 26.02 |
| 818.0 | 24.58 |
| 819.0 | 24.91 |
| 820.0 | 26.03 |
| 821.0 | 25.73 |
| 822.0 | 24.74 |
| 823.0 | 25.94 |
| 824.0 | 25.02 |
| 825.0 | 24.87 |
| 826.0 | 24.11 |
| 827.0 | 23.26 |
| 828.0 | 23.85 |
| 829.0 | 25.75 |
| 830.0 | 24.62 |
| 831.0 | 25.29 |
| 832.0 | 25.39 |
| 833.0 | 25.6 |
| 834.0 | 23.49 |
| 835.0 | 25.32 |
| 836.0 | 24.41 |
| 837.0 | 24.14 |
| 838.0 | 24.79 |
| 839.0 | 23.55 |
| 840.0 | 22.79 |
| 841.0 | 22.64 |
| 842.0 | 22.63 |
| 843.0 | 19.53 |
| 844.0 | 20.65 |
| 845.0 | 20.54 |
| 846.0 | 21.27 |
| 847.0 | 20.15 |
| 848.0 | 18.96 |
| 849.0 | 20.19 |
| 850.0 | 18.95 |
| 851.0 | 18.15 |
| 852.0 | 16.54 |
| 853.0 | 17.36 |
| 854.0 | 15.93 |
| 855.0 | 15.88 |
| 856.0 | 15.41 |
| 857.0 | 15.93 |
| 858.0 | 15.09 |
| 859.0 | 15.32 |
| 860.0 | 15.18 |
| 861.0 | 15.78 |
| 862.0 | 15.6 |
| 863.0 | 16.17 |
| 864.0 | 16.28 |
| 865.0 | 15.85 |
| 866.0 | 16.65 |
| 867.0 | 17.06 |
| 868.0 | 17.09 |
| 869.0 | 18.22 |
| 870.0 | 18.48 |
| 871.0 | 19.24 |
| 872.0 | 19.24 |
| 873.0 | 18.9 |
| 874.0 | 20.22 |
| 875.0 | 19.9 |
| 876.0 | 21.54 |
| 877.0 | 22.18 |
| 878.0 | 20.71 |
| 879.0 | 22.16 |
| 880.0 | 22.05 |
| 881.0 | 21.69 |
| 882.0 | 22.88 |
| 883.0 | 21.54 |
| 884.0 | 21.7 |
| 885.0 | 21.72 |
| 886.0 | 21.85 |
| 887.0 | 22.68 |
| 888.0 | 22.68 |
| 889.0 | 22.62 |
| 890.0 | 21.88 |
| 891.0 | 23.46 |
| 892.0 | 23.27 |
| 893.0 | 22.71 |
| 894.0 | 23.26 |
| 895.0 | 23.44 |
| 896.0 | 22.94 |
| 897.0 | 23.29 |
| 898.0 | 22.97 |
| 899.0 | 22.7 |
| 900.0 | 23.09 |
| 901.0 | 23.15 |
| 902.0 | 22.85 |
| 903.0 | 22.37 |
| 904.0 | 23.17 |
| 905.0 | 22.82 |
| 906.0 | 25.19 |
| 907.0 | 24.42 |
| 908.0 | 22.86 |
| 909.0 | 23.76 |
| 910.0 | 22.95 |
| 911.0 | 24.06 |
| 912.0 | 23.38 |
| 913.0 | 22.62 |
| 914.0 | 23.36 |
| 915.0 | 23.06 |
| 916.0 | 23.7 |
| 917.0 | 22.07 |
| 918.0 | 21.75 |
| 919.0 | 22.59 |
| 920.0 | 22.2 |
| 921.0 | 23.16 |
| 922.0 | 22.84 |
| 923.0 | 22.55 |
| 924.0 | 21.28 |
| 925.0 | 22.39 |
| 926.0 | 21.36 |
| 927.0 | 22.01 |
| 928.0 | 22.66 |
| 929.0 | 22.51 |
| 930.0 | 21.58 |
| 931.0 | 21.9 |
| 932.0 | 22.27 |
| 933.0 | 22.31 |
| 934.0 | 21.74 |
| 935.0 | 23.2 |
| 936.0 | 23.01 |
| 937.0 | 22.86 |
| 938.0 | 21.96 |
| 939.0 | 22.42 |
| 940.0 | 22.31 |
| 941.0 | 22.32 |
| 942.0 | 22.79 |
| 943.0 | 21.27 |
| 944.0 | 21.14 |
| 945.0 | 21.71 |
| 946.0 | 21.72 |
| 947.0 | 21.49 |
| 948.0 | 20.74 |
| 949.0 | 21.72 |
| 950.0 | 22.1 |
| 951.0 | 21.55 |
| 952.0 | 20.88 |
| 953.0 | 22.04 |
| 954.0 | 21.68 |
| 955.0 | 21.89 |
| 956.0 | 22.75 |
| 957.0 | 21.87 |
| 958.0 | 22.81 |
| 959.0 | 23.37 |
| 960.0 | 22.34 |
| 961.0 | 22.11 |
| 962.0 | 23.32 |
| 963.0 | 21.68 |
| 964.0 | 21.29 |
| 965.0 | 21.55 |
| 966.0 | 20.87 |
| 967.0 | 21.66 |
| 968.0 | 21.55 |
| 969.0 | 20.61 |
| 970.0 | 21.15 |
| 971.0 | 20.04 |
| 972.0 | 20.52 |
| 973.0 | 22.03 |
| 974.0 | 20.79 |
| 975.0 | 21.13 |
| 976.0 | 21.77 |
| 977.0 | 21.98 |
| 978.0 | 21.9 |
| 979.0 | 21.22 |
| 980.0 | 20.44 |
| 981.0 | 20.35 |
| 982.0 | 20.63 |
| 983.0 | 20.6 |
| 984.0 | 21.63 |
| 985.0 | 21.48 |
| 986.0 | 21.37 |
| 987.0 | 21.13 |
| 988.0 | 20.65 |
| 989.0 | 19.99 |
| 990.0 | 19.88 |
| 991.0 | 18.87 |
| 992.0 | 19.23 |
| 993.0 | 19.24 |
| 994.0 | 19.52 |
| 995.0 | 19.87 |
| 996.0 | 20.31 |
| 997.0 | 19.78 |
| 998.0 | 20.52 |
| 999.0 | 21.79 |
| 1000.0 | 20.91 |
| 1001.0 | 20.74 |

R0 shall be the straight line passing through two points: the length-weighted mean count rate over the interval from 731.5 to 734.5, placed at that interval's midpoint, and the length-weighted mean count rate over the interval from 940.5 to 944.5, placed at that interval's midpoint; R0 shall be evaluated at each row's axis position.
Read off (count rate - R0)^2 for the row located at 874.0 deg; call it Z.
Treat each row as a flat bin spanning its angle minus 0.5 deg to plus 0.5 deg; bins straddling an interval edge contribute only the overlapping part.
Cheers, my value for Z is 6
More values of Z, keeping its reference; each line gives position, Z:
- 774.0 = 101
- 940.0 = 0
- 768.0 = 59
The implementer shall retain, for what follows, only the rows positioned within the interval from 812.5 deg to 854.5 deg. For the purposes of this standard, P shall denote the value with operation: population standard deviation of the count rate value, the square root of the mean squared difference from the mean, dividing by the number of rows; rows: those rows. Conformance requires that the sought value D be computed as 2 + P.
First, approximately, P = 2.9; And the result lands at 4.9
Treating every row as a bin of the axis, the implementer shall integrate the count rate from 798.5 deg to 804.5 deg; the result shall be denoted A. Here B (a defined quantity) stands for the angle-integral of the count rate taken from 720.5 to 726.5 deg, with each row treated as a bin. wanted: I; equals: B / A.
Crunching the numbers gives 0.65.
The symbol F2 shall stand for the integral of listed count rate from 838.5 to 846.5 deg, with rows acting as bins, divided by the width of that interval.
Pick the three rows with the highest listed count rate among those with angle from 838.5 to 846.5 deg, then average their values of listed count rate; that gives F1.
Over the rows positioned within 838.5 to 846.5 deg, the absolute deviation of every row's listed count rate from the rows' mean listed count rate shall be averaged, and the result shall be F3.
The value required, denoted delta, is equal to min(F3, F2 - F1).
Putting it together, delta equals -1.29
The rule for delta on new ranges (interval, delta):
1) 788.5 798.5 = -1.72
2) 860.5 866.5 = -0.31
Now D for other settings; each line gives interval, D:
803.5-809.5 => 2.5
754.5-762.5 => 3.4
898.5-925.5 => 2.8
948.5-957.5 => 2.5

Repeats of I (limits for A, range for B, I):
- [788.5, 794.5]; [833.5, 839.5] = 1.22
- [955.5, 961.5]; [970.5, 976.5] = 0.93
